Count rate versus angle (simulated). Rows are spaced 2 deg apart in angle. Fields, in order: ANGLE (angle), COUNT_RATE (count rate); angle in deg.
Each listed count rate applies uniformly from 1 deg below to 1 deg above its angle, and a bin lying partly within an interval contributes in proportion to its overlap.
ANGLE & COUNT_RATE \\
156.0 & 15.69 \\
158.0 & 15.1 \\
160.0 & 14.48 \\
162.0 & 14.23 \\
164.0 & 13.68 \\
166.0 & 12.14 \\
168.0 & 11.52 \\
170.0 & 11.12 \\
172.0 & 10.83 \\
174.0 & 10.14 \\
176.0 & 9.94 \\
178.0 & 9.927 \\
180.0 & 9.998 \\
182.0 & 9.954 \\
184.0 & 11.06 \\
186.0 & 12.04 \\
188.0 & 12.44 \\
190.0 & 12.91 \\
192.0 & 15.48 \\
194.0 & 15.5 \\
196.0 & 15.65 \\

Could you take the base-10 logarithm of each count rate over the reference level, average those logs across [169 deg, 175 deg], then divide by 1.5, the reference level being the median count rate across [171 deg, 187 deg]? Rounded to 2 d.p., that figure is 0.02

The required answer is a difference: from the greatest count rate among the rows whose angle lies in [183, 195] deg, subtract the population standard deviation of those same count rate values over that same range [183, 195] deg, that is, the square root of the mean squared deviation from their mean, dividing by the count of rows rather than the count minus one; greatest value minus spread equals 13.8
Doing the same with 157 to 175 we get 13.4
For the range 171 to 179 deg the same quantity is 10.5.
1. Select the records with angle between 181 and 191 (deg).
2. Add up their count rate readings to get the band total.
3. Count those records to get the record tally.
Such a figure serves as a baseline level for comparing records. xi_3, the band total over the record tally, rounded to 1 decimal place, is 11.7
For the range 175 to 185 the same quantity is 10.2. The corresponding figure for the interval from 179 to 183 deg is 10.0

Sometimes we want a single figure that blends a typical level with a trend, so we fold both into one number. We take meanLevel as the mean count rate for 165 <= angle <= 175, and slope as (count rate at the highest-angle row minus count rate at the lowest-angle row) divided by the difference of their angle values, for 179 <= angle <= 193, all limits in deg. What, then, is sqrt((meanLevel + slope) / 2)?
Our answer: 2.41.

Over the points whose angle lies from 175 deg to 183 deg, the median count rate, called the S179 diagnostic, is 10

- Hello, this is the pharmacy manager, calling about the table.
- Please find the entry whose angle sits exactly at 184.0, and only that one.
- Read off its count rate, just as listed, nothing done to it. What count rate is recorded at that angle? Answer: 11.06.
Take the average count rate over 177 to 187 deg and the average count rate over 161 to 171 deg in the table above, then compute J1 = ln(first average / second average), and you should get -0.17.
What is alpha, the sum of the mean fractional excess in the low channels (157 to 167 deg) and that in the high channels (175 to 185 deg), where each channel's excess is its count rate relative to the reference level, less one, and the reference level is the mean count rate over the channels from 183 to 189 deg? 0.034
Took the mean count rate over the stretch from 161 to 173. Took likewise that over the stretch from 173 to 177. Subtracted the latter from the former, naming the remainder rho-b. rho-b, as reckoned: 2.2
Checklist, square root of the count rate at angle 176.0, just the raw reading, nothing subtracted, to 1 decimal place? 3.2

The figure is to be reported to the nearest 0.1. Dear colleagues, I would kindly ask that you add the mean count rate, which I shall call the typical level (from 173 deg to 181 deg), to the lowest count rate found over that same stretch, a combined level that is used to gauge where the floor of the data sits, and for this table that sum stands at 19.9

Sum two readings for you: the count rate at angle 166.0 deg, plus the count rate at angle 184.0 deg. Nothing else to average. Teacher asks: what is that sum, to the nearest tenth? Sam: 23.2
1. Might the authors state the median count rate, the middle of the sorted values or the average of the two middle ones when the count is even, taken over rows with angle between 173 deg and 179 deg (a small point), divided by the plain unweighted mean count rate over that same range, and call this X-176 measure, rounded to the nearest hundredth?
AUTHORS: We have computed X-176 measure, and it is 0.99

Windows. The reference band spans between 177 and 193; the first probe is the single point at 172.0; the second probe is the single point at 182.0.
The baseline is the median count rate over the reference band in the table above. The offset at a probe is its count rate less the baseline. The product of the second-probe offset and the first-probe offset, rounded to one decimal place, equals 1.1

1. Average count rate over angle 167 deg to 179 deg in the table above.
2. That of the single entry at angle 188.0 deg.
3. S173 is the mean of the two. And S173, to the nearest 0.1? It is 11.5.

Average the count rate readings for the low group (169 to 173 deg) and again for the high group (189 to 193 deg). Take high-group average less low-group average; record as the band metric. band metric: 3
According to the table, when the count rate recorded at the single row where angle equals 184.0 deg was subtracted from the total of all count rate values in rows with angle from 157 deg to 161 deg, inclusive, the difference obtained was 18.5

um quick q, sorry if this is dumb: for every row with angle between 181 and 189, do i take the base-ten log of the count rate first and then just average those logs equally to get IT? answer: 1.05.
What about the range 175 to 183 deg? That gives 1.00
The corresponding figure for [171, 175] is 1.02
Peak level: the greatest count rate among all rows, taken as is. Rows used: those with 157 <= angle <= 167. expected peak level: 15.1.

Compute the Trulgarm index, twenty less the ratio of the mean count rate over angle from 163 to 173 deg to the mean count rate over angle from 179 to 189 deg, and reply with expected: 18.9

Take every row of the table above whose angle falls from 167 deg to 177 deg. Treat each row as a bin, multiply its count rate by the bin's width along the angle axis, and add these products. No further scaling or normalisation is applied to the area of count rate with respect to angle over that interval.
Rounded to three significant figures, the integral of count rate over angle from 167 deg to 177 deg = 107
